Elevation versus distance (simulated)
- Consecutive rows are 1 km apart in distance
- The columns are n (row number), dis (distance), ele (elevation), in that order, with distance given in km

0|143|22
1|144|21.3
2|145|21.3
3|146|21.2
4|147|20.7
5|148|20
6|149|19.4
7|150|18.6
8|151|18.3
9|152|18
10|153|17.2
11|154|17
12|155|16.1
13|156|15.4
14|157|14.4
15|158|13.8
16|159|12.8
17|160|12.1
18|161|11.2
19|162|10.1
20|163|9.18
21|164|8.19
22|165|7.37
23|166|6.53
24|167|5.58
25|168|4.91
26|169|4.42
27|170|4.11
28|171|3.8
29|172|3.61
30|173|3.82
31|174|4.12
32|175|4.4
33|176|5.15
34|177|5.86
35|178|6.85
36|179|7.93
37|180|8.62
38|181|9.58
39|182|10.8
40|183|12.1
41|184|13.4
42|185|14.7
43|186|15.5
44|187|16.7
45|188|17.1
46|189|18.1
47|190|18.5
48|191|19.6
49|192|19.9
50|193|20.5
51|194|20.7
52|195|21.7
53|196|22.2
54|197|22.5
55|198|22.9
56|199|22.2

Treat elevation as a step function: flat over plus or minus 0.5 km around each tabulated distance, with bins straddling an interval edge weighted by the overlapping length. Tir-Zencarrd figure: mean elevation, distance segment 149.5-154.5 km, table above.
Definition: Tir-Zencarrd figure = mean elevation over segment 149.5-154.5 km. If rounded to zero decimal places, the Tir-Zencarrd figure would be 18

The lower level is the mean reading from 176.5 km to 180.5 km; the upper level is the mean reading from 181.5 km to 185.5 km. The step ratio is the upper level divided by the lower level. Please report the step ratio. 1.7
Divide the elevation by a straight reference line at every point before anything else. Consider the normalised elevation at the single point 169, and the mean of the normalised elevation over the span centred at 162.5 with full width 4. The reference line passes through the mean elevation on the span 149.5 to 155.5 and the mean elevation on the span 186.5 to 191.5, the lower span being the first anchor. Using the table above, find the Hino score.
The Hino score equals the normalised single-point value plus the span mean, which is 0.80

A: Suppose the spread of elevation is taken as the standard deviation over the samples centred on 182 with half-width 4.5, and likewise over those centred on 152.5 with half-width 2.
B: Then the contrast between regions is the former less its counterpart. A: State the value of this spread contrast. 2.4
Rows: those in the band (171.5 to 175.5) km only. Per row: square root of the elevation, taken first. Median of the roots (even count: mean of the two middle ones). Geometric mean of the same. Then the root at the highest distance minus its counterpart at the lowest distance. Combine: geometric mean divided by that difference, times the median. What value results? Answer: 20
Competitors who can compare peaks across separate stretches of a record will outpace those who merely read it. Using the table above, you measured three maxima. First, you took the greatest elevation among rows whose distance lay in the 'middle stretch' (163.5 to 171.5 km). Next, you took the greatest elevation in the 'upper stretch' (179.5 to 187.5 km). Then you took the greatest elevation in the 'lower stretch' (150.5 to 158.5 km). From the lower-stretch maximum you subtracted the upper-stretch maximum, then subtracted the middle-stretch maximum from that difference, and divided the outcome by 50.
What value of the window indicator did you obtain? -0.13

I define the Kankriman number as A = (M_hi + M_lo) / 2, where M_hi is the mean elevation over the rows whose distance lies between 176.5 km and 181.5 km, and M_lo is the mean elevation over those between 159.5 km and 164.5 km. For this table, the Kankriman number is 9.0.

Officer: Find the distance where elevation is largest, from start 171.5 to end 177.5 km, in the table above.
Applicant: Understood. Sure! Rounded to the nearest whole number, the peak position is 177 km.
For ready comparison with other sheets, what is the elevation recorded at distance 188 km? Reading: 17.1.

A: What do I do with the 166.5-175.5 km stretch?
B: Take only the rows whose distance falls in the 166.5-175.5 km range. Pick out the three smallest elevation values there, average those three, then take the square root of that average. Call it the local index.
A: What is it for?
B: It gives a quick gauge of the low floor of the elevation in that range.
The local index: 1.9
